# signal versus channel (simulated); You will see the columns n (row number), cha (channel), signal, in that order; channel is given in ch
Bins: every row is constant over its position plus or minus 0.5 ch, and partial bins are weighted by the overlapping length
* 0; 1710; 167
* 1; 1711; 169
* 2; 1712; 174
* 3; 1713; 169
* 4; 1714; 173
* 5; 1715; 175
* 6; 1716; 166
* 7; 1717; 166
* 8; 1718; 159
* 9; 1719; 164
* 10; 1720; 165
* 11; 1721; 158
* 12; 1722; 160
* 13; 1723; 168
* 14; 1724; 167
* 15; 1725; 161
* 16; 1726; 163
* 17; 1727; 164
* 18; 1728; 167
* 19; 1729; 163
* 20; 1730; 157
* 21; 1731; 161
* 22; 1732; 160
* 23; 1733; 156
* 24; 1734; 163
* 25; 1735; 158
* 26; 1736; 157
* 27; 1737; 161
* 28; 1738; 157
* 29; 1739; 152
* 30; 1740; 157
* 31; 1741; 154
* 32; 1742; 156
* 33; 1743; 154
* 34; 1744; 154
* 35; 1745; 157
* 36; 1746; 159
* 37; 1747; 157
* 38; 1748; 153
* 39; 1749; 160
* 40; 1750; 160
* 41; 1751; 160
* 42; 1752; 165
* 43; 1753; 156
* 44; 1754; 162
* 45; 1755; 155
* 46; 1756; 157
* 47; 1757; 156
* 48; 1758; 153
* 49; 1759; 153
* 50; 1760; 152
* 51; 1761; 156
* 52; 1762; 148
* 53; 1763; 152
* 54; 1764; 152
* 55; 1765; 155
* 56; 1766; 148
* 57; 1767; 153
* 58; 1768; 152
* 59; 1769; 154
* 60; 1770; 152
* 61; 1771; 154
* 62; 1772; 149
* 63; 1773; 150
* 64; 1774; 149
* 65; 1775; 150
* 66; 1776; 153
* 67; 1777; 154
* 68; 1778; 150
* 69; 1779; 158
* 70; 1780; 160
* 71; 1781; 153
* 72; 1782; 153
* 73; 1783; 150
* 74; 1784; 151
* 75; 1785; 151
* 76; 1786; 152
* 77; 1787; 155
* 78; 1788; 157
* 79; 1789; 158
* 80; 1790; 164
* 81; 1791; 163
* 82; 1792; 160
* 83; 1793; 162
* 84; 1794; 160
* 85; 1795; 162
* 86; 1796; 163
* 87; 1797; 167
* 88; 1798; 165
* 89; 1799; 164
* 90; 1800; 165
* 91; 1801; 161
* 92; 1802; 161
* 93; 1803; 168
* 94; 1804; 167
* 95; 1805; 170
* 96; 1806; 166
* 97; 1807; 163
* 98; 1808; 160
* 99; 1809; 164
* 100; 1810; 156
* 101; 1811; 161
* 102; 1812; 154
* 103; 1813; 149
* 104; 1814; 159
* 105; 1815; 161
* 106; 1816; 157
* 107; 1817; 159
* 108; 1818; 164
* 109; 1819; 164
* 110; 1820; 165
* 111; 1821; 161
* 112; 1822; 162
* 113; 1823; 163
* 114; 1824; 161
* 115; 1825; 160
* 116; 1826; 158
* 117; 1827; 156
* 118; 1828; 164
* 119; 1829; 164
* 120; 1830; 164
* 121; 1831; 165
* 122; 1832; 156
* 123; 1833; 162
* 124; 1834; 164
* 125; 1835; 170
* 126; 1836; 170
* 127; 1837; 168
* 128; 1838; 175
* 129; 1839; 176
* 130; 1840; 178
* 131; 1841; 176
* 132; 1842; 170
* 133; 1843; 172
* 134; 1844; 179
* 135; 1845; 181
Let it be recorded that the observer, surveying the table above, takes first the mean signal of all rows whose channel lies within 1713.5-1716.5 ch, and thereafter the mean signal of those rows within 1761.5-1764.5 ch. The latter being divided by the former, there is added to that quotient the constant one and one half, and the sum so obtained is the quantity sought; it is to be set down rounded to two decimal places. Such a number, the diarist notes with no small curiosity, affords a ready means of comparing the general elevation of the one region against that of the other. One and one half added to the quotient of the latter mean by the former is 2.38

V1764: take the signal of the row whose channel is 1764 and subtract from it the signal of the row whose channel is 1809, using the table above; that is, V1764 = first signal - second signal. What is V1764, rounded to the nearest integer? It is -12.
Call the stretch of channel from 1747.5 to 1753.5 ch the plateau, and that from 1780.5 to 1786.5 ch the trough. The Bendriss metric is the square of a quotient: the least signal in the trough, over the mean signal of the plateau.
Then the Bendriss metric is 0.89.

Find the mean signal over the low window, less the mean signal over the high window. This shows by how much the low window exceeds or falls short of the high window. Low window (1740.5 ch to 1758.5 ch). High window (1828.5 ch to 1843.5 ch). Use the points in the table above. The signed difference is -12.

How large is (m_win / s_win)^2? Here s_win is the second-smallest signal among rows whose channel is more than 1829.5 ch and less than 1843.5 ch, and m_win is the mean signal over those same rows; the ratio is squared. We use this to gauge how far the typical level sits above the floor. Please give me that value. 1.09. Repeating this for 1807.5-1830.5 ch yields 1.08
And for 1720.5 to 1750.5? 1.08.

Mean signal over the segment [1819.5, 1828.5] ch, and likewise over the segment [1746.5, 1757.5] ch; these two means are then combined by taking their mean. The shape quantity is 160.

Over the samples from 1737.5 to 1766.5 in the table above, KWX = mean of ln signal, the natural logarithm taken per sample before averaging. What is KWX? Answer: 5.05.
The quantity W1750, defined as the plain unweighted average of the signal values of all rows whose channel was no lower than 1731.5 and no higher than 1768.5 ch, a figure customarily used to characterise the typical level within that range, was 156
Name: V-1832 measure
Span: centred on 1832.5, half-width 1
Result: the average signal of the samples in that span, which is 159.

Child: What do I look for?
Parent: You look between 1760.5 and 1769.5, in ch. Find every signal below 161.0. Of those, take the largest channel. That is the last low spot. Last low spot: 1769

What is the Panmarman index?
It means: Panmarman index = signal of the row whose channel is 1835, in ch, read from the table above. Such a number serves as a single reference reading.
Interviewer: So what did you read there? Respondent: 170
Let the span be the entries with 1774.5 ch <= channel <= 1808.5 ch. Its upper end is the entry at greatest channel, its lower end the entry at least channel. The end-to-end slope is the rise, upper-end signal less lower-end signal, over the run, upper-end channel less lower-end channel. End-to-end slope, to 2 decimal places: 0.30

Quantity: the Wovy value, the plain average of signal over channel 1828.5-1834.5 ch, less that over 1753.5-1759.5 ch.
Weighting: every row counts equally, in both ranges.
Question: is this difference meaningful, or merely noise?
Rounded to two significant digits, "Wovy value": 6.5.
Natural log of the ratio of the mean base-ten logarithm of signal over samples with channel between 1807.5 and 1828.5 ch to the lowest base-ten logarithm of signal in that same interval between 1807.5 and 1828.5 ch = 0.0140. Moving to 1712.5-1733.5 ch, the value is 0.0097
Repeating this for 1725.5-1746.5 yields 0.0083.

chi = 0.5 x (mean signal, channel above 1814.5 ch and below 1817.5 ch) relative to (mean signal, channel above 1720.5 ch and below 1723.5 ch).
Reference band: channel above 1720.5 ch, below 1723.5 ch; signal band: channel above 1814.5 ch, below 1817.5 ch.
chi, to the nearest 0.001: 0.491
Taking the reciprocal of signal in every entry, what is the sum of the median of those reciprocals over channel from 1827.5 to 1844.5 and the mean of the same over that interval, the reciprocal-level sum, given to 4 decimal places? 0.0118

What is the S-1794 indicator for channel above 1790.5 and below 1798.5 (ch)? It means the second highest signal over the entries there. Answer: 165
